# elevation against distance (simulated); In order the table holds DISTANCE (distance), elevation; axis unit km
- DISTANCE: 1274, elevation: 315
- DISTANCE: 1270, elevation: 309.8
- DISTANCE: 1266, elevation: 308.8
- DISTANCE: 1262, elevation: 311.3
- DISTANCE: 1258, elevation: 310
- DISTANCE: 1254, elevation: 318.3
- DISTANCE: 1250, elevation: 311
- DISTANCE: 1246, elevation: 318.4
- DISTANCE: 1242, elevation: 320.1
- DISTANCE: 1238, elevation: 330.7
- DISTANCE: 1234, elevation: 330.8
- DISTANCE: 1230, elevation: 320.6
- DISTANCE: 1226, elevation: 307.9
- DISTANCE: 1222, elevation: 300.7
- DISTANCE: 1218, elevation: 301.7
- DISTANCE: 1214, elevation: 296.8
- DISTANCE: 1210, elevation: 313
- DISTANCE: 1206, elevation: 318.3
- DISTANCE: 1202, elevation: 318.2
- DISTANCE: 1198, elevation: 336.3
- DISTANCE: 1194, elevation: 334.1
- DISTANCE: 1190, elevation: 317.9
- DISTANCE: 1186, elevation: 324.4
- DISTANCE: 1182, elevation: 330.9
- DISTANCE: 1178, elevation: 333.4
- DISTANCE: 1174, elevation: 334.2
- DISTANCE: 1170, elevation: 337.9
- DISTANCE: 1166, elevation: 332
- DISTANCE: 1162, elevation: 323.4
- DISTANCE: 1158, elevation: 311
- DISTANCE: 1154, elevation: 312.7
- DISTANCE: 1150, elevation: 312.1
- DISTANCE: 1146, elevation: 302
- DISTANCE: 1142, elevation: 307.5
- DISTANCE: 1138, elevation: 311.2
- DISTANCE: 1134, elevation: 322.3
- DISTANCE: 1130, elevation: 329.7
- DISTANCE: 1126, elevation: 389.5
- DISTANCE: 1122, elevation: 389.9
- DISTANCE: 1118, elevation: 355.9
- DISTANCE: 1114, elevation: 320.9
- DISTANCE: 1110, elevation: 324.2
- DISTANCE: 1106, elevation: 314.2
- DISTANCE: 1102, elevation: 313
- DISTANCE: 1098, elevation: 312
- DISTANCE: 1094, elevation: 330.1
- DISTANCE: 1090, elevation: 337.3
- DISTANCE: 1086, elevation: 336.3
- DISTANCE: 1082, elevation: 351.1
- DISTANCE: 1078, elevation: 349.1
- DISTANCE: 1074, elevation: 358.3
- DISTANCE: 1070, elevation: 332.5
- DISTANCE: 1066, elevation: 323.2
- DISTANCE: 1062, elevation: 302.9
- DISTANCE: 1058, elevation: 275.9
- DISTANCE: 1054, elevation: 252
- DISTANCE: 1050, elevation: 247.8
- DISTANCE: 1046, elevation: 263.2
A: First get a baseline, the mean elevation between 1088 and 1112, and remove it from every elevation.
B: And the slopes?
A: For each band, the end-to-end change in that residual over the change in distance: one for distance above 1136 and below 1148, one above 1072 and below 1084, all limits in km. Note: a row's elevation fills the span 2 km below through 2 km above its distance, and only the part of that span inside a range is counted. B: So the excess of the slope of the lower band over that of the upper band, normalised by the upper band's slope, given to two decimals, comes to -0.22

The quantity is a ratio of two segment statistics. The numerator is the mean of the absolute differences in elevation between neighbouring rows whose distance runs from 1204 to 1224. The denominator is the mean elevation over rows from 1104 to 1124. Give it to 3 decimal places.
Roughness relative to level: 0.020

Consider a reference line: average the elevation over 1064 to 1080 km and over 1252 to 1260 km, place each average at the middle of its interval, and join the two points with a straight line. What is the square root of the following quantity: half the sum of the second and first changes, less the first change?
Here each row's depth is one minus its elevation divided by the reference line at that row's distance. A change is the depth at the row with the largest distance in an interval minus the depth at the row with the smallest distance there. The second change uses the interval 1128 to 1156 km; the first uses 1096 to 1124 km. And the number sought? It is 0.38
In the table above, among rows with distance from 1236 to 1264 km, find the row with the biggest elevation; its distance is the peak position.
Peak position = 1238 km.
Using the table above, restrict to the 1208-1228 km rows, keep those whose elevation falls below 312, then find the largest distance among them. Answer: 1226 km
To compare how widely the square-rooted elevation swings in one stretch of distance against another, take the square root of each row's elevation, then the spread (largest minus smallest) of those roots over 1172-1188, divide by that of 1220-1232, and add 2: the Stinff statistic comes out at 2.5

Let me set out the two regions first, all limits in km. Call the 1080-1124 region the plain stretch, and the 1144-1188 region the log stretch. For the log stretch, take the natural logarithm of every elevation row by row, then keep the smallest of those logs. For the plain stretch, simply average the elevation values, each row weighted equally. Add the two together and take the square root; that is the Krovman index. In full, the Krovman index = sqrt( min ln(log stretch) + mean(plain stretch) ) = 18.46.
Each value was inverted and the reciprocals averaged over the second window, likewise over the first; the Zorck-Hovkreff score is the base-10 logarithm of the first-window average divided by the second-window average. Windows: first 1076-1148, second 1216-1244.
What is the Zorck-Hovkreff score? -0.021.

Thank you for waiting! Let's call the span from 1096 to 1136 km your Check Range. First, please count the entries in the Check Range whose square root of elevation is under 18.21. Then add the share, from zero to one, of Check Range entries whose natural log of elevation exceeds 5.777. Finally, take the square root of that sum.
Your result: 2.7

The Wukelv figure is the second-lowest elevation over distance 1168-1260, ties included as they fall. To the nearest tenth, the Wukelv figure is 300.7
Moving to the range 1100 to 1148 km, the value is 307.5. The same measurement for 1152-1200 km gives 312.7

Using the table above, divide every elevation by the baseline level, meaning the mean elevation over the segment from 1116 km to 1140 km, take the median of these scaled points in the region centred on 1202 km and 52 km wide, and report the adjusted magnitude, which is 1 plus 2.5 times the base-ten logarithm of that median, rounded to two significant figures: 0.90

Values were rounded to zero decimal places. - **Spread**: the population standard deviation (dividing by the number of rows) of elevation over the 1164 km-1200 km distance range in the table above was 6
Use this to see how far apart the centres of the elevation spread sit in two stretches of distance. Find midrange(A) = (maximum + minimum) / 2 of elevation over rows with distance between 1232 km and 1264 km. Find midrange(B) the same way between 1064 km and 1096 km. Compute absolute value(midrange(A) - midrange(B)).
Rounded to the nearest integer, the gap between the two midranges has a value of 20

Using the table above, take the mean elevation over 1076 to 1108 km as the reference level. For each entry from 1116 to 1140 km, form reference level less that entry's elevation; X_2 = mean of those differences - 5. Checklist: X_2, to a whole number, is -24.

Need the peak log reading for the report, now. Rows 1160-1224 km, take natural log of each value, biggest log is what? 5.82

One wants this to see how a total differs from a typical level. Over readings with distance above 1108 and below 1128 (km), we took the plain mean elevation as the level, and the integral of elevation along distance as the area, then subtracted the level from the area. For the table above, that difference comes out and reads 6766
